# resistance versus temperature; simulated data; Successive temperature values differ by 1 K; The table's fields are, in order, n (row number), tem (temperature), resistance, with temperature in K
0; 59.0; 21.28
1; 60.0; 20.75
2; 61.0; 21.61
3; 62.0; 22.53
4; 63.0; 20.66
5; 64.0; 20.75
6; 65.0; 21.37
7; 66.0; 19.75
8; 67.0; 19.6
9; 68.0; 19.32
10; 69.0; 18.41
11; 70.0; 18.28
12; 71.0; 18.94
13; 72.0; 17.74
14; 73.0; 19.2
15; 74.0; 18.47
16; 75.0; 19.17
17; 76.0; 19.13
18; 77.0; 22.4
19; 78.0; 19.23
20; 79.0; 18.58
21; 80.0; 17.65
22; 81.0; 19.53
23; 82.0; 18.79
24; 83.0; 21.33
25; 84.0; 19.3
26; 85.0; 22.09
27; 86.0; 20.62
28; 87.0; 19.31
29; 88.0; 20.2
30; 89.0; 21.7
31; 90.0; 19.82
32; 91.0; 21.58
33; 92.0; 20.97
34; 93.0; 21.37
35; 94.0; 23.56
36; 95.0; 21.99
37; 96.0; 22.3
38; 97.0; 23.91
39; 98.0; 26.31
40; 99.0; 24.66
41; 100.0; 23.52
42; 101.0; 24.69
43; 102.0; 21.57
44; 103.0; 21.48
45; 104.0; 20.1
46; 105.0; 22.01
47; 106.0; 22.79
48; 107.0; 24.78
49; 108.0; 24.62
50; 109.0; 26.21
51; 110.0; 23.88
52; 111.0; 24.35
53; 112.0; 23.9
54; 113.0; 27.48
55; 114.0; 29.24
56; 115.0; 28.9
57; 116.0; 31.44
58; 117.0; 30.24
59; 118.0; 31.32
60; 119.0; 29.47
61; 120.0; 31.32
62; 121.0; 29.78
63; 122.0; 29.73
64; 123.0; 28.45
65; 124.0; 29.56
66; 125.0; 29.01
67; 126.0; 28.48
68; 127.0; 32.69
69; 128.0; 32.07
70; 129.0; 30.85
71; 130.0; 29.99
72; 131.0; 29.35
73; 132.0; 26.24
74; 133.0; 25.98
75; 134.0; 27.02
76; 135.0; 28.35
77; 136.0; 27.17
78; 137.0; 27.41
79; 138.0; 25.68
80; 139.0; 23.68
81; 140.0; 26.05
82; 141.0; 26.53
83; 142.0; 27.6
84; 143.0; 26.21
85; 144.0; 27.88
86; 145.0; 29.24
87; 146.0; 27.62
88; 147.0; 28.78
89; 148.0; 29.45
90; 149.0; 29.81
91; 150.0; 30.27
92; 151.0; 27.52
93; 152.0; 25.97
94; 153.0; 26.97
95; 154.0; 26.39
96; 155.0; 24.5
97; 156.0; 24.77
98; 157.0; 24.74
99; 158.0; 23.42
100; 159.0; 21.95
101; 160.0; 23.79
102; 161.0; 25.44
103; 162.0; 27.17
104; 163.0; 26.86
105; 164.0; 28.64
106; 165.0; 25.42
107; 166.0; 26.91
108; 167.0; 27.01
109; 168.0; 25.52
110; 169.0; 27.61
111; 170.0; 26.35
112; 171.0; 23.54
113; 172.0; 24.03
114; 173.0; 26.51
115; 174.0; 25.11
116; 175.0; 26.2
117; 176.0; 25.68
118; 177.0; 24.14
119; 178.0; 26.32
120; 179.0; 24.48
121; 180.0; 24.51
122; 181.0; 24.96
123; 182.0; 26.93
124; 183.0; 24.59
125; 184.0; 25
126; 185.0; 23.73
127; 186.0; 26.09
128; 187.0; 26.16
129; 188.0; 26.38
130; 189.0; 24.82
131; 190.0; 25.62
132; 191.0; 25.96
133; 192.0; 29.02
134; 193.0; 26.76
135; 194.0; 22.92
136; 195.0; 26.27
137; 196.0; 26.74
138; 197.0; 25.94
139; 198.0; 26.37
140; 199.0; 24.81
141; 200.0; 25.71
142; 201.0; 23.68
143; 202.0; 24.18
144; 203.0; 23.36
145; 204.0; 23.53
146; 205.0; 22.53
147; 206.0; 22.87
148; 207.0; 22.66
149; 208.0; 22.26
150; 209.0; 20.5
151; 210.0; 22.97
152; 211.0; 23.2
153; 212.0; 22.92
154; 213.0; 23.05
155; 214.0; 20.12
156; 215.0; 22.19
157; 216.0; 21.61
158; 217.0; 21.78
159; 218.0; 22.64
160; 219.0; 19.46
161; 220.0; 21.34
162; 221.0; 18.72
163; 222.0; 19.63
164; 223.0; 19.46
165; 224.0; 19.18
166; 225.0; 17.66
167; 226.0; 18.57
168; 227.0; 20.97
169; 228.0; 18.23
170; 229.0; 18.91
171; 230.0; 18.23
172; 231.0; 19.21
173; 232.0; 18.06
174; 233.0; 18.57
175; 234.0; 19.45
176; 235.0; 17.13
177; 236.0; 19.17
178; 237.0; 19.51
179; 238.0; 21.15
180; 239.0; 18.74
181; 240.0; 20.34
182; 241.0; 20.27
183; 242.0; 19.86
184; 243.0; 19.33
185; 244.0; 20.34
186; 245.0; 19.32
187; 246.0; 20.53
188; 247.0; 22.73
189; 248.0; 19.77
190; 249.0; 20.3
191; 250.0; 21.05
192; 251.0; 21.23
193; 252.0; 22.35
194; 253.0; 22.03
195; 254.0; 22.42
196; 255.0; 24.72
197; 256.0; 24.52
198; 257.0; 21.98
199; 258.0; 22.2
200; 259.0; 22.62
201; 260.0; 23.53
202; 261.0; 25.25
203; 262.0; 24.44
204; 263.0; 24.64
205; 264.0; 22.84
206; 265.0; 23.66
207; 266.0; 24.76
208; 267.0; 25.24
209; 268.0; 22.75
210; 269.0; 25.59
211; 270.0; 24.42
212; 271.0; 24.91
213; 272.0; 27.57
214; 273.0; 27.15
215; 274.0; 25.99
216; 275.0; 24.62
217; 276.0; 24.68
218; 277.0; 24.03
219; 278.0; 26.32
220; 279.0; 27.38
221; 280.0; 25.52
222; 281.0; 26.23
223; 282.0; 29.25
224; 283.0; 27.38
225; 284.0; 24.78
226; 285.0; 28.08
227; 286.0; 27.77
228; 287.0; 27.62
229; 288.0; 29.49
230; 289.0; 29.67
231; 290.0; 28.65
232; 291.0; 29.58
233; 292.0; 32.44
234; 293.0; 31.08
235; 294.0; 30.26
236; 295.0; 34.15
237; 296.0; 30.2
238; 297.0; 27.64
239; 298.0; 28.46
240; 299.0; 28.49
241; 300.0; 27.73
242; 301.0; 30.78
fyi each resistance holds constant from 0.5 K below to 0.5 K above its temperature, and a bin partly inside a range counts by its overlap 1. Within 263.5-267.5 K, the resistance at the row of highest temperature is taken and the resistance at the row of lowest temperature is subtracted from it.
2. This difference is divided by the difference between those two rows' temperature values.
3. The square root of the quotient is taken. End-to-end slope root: 0.89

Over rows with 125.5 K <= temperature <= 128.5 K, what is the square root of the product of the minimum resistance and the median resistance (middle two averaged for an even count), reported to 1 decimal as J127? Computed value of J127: 30.2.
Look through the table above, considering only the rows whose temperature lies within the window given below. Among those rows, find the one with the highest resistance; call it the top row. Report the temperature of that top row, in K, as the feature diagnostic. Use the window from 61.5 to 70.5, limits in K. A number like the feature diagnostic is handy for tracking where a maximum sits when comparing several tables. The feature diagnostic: 62.0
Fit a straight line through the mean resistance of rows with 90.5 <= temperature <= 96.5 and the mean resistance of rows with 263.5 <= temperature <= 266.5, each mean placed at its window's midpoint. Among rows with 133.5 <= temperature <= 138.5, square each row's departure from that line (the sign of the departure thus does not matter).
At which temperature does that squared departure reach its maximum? 135.0 K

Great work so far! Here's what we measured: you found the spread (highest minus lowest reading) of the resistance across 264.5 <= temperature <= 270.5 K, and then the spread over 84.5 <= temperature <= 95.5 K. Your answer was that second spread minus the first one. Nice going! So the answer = 1.4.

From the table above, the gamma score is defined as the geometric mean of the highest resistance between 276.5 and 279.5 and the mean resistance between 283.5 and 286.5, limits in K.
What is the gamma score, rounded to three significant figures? 27.1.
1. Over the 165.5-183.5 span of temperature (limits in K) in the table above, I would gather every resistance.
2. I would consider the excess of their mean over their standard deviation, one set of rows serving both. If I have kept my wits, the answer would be 24.4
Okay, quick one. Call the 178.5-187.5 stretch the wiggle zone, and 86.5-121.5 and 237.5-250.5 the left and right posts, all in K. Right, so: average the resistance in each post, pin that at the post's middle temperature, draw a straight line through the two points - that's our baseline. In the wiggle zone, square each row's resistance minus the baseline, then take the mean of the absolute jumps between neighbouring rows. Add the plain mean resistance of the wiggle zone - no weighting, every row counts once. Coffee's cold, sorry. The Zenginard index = 32.2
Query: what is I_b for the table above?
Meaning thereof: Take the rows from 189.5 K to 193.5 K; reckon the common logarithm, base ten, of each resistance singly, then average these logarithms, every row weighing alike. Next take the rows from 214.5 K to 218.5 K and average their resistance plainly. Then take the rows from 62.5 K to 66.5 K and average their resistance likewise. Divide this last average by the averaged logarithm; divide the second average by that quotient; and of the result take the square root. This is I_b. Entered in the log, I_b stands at 1.24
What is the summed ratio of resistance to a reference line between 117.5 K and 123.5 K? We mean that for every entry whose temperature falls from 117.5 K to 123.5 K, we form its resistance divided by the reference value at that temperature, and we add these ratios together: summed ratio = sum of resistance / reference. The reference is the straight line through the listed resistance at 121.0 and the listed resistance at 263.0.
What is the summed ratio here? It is 6.04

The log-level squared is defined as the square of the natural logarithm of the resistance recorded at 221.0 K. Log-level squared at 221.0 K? 8.6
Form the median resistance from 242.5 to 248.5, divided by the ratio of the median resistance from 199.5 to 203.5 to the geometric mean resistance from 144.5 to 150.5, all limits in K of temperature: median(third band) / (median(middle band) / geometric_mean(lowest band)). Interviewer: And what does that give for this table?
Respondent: 24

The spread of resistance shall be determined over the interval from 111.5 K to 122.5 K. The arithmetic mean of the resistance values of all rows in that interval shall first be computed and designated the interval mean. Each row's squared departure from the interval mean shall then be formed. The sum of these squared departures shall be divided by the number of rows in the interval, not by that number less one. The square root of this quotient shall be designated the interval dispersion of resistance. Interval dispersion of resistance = 2.1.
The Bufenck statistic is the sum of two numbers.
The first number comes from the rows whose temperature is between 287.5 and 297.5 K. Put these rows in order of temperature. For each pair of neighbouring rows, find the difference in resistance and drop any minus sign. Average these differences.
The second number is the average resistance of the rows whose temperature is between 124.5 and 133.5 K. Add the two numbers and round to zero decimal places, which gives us 31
